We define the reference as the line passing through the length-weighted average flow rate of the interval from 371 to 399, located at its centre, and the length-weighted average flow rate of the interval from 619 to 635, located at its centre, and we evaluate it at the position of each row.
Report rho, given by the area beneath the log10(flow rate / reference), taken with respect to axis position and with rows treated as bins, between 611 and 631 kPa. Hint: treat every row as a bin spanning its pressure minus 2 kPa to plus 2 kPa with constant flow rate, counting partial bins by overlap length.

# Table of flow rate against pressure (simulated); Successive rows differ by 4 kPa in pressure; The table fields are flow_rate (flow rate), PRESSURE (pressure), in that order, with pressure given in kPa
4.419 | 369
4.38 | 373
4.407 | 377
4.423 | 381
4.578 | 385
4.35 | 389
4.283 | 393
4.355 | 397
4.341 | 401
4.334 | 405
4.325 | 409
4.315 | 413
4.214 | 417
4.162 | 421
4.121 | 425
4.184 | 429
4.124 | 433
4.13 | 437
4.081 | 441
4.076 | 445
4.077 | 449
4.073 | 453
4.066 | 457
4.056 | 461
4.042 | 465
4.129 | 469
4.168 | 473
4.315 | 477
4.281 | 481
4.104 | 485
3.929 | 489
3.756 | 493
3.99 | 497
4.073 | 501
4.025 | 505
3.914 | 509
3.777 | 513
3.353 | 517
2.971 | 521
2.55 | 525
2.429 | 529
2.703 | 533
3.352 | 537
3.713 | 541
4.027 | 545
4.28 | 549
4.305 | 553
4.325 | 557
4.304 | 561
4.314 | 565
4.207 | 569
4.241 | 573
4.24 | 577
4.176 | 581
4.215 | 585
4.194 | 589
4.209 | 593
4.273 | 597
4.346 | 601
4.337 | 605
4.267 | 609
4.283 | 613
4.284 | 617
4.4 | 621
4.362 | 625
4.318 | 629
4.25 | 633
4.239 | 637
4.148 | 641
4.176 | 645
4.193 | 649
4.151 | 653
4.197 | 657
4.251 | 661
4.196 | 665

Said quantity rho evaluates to 0.0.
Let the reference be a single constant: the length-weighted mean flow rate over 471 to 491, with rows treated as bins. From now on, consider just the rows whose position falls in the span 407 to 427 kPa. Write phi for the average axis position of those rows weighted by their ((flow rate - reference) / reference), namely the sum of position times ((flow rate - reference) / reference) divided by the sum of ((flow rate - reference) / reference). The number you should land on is 410.4 kPa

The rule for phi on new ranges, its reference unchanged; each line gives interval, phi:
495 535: 523.6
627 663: 640.4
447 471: 458.4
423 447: 439.4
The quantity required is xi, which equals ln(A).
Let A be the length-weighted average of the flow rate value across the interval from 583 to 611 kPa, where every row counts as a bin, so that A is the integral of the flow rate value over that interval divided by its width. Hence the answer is 1.450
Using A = 4.26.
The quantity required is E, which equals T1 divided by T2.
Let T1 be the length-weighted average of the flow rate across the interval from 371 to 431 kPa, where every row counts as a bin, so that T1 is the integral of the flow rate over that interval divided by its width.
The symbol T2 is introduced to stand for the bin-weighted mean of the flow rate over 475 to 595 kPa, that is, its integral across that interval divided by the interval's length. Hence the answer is 1.11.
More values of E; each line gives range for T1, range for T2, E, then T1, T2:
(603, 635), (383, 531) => 1.08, 4.31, 4.00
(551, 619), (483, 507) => 1.07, 4.27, 3.98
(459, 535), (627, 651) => 0.88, 3.71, 4.22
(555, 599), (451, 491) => 1.03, 4.25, 4.12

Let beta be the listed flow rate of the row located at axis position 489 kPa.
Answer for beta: 3.929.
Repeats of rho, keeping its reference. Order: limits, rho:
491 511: -0.9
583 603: -0.2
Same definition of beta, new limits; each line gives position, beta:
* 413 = 4.315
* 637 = 4.239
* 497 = 3.99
